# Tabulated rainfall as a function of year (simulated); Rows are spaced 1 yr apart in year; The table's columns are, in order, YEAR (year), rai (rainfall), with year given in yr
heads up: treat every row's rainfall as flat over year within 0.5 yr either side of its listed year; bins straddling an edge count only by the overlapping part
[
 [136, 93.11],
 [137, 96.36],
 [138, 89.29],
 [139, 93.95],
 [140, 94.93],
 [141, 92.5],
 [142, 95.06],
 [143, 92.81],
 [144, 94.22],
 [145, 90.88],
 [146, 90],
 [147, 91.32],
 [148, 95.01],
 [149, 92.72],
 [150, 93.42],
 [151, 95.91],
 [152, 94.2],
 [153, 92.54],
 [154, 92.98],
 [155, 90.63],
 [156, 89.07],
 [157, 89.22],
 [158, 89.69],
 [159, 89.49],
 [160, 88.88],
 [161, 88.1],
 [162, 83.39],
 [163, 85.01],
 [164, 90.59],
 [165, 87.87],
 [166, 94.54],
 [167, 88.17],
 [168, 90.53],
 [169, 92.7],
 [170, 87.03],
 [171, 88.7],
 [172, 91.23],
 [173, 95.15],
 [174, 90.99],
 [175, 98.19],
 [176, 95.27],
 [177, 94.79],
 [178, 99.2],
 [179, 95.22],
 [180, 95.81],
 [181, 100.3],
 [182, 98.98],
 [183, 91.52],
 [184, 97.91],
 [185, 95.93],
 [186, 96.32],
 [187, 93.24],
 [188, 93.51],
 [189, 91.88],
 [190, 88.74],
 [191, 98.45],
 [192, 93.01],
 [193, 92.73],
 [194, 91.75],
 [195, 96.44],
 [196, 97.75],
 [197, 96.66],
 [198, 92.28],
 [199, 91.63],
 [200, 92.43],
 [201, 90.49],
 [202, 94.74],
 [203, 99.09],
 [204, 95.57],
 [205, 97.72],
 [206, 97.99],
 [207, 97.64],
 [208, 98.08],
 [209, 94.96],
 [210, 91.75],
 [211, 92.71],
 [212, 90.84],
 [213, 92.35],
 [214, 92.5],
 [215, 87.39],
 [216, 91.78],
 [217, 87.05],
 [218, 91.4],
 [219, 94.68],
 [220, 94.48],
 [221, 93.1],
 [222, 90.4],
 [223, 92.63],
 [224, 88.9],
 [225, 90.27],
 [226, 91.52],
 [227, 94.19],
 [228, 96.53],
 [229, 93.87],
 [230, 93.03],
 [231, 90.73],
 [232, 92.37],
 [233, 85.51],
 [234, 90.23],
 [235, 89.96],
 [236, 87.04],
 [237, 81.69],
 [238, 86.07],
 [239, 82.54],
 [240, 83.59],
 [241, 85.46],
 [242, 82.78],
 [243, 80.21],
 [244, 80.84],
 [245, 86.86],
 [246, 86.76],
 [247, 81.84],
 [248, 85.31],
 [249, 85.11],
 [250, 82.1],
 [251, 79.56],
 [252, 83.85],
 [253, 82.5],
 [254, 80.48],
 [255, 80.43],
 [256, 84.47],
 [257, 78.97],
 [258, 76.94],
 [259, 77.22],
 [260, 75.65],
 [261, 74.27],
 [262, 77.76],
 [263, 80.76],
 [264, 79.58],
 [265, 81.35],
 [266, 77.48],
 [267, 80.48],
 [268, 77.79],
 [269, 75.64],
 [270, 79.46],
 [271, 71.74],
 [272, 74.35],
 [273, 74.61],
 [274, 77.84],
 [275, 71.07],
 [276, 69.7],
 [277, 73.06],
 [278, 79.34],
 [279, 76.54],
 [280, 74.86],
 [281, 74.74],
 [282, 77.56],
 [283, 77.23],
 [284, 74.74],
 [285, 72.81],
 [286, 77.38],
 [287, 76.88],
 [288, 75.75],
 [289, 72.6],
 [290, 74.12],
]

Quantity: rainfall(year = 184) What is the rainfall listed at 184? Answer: 97.91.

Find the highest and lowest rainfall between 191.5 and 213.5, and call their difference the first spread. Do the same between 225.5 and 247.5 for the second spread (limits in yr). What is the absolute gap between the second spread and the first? 7.7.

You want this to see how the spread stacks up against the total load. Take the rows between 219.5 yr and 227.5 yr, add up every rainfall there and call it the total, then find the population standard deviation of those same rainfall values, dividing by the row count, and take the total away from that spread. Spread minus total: -734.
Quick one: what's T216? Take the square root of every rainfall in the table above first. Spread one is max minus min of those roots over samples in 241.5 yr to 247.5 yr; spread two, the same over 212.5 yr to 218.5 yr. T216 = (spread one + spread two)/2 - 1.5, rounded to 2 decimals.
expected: -1.17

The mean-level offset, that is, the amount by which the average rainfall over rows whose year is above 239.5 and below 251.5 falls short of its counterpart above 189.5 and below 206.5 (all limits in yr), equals 11.2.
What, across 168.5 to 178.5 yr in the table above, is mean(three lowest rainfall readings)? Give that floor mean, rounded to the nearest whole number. 89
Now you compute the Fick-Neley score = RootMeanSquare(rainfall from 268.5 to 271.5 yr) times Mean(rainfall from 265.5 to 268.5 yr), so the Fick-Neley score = 5947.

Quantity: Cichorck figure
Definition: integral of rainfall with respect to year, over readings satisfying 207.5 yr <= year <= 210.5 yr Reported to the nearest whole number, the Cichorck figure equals 285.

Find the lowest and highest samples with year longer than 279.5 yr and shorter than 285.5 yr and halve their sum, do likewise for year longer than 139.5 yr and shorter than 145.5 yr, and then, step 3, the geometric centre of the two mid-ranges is 84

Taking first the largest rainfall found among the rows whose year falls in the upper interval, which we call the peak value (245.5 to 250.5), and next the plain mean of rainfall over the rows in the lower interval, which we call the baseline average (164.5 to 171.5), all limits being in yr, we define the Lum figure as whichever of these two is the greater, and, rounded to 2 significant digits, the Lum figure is 90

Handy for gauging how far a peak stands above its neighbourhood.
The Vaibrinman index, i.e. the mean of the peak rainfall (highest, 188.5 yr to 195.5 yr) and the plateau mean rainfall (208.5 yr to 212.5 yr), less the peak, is -2.9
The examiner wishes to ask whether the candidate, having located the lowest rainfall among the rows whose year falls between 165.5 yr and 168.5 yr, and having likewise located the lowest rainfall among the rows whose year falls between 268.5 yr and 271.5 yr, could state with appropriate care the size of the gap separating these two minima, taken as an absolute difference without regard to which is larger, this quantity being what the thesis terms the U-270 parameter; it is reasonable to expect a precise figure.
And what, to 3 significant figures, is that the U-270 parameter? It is 16.4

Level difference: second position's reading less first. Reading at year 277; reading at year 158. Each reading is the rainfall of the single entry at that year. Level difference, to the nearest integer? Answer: 17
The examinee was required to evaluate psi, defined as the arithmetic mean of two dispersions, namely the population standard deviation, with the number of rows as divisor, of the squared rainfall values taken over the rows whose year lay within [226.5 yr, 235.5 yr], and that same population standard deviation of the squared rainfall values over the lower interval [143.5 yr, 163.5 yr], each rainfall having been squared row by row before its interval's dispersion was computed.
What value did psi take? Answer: 553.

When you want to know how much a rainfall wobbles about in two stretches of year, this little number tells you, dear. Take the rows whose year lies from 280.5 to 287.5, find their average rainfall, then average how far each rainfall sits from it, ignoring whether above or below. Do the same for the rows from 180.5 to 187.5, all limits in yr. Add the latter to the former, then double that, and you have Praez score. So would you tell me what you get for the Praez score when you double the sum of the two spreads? 7.8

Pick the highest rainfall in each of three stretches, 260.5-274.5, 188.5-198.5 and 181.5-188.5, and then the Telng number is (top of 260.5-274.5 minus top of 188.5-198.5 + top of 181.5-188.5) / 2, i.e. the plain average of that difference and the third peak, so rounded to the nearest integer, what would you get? 41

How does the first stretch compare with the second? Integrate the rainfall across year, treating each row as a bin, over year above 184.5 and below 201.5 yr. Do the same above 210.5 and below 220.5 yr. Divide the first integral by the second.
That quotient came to 1.7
